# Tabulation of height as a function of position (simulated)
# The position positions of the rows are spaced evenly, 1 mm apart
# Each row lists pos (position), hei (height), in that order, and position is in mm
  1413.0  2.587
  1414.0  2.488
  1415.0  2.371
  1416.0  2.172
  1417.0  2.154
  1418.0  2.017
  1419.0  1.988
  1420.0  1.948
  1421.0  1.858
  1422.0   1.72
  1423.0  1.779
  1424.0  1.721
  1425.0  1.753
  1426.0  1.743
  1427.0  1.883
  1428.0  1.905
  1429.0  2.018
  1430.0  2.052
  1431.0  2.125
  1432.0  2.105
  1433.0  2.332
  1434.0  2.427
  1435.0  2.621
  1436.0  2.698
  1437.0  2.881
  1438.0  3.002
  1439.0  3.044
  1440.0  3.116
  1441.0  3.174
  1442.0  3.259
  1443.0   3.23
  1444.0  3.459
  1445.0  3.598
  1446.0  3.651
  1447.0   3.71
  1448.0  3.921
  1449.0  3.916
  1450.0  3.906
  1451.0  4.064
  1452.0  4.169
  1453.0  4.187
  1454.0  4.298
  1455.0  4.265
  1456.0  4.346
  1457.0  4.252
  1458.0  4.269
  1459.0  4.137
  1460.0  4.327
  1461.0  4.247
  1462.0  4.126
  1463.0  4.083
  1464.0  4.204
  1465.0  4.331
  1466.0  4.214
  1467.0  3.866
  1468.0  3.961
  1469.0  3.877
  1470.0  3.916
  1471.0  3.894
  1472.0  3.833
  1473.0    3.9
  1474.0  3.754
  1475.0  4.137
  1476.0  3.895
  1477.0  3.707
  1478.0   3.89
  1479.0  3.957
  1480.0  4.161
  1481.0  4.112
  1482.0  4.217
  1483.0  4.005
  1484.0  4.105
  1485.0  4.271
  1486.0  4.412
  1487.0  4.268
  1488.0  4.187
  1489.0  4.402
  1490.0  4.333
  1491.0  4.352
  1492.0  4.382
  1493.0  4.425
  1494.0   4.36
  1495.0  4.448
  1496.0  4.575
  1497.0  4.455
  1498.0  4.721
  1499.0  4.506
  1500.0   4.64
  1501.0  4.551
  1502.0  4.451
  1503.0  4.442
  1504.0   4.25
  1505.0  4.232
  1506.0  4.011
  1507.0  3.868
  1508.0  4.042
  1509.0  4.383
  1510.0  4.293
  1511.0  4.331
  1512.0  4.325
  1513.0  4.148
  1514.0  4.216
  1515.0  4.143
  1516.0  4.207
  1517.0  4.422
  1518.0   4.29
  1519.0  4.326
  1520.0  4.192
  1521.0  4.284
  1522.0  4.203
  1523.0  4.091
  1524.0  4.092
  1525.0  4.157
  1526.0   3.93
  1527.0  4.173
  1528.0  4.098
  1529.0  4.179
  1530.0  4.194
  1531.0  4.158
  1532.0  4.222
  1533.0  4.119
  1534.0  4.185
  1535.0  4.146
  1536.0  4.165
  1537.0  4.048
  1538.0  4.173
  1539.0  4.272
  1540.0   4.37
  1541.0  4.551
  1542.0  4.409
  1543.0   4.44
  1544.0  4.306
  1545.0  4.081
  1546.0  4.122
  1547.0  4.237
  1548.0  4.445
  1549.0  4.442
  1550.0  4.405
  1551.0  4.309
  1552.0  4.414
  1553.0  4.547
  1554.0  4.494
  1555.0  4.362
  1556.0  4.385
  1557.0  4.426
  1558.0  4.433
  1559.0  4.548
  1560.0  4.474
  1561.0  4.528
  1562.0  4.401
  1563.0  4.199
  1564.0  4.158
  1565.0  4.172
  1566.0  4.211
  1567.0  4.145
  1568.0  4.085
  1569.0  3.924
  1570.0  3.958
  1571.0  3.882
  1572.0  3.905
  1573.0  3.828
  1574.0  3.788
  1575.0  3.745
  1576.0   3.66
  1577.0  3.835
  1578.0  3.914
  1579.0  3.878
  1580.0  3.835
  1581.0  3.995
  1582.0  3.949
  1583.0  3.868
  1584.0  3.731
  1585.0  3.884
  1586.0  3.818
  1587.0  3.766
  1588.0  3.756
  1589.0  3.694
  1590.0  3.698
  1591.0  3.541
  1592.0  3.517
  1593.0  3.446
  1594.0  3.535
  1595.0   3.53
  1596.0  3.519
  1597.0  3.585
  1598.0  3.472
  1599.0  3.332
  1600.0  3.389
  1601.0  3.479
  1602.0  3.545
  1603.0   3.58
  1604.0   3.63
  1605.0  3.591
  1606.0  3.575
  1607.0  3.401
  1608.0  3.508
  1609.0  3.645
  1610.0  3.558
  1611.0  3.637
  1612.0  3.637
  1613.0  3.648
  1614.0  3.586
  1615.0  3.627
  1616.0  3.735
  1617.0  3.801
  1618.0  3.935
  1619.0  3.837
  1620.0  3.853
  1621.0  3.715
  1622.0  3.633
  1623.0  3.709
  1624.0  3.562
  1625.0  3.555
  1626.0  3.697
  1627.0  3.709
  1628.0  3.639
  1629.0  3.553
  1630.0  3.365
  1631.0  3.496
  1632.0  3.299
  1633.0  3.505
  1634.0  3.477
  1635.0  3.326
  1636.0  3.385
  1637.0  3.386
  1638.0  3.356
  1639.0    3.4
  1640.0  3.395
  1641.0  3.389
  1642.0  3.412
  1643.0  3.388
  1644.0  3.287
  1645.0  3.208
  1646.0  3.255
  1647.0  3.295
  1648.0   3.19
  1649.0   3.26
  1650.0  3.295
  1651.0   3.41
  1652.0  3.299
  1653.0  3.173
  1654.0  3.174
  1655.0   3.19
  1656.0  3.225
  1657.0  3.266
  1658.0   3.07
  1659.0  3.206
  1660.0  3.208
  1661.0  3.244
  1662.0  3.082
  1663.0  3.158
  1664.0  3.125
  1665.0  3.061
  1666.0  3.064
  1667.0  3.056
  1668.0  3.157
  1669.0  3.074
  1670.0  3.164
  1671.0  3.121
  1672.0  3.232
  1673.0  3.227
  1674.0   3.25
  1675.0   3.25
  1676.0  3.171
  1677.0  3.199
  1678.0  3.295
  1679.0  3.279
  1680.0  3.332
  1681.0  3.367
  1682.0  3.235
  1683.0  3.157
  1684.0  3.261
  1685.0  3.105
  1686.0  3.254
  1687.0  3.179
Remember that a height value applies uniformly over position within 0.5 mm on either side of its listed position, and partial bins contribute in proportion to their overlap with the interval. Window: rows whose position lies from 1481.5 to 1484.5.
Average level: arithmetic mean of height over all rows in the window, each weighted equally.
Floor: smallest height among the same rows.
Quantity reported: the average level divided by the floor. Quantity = 1.03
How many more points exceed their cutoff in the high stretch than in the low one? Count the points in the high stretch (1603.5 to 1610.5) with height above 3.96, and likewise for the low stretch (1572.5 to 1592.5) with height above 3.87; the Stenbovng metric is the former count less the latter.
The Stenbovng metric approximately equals -5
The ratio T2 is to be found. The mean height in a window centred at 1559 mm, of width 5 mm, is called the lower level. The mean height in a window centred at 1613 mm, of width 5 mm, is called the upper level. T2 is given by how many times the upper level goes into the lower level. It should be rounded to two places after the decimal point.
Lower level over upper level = 1.24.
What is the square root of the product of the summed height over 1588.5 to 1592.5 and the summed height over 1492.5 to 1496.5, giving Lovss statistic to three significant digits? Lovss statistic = 16.0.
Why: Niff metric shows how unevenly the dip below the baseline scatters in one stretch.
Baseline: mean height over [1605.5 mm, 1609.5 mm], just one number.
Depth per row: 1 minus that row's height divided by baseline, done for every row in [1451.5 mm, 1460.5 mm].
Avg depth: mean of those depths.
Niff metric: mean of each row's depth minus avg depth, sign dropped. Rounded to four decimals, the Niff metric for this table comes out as 0.0162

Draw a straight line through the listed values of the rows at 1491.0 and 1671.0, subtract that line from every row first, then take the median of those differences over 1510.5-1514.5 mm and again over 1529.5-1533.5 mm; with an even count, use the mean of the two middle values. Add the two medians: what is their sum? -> 0.16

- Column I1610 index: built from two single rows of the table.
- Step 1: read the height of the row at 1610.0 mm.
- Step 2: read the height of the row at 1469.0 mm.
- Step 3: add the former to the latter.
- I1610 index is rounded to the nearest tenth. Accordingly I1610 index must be 7.4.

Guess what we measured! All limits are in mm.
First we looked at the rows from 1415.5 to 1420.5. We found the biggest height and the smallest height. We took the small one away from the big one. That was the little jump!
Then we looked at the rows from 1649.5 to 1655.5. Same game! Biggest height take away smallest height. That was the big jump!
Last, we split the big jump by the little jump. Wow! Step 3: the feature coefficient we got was 1.06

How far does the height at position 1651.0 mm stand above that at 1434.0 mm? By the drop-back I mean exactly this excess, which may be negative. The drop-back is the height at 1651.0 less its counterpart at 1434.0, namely 1.0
